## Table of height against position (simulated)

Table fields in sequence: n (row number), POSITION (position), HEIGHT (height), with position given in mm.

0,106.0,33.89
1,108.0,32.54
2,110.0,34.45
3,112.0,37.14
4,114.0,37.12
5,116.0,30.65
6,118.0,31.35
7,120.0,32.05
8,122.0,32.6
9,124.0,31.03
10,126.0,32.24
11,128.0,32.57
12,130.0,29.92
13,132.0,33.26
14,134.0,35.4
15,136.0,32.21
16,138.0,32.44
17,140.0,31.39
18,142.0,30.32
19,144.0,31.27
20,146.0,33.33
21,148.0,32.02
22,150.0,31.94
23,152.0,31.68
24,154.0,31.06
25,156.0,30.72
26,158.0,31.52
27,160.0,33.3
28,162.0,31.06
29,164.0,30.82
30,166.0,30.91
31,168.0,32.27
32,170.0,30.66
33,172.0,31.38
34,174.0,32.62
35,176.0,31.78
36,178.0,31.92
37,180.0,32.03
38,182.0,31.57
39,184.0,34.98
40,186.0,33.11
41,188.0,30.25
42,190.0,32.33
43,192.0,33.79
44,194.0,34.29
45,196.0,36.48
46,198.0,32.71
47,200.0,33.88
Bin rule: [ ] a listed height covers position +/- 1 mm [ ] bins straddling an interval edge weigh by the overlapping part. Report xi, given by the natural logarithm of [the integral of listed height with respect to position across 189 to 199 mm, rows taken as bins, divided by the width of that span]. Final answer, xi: 3.52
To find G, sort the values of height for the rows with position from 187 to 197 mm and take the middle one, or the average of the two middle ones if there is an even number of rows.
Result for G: 33.8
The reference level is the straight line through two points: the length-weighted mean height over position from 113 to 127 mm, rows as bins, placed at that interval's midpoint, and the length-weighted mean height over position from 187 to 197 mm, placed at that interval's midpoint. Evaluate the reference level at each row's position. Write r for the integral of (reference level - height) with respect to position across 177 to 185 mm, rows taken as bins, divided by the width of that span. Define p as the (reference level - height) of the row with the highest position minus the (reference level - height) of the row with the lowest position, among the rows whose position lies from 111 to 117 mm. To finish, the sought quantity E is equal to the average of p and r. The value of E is 3.6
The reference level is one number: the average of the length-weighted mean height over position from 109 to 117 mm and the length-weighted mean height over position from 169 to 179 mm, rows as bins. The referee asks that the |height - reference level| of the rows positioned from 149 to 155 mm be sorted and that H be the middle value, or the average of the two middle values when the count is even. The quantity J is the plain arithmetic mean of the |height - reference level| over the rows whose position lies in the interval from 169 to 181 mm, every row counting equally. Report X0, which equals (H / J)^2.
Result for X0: 1.1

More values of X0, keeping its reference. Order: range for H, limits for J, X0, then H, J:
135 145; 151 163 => 1.2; 1.9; 1.71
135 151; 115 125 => 0.6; 1.3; 1.72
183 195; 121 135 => 0.5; 1.0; 1.44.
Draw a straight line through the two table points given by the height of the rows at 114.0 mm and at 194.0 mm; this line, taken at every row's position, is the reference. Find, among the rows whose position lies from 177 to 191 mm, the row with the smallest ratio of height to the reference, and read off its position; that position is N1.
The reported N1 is 188.0 mm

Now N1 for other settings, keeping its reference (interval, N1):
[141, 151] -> 142.0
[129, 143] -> 130.0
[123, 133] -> 130.0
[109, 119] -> 116.0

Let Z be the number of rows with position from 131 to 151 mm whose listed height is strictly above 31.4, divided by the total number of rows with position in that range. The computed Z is 0.70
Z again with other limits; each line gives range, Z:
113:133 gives 0.60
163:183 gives 0.60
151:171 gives 0.40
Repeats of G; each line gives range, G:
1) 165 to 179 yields 31.8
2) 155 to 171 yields 31.0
